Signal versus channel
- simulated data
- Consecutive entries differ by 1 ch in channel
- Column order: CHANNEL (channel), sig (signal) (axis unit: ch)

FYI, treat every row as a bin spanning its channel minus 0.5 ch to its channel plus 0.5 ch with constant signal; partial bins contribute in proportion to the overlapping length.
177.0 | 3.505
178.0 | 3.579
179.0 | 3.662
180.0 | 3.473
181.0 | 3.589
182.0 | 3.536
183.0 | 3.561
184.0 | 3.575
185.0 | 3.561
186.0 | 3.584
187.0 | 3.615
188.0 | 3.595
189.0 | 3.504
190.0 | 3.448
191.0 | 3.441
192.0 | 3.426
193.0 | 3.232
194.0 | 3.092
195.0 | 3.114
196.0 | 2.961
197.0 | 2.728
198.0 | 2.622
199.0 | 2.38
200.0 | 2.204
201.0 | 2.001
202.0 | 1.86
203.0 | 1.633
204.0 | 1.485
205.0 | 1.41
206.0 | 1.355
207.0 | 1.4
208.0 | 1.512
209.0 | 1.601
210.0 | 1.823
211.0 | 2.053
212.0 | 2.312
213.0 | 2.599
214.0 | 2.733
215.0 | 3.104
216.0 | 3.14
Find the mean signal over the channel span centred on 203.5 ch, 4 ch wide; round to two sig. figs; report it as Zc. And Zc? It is 1.6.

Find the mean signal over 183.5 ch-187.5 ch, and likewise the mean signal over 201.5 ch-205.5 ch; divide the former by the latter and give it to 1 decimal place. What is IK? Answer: 2.2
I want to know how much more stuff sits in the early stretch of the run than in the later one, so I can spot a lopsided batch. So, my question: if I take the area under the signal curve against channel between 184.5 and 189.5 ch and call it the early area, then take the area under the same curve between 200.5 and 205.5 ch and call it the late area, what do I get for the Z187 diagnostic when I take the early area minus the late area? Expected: 9.5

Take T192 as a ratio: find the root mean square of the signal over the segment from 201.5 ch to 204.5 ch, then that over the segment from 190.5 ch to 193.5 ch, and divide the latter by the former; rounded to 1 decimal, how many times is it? 2.0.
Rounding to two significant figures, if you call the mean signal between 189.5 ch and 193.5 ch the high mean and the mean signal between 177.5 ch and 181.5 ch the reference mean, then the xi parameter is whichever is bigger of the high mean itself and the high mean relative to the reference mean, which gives 3.4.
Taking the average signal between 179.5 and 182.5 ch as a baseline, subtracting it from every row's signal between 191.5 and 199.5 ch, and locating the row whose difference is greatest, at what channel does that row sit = 192.0 ch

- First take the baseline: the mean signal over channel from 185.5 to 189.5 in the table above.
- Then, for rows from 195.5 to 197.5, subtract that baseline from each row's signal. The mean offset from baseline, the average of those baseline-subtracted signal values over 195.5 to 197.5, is -0.73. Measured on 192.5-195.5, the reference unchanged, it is -0.43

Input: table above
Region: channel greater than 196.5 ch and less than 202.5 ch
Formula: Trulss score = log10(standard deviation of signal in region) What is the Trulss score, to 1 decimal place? -0.5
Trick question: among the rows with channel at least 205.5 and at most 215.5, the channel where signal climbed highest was 215.0 ch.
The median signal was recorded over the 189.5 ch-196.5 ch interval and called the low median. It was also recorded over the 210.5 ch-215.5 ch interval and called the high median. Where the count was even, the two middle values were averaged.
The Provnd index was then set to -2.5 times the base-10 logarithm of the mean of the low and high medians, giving -1.16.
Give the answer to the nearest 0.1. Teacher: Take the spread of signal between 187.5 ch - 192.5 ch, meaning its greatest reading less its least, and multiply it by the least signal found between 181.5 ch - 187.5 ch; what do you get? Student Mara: 0.6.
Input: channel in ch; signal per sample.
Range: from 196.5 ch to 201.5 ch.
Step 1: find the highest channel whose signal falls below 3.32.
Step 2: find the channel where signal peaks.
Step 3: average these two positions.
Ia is 199 ch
